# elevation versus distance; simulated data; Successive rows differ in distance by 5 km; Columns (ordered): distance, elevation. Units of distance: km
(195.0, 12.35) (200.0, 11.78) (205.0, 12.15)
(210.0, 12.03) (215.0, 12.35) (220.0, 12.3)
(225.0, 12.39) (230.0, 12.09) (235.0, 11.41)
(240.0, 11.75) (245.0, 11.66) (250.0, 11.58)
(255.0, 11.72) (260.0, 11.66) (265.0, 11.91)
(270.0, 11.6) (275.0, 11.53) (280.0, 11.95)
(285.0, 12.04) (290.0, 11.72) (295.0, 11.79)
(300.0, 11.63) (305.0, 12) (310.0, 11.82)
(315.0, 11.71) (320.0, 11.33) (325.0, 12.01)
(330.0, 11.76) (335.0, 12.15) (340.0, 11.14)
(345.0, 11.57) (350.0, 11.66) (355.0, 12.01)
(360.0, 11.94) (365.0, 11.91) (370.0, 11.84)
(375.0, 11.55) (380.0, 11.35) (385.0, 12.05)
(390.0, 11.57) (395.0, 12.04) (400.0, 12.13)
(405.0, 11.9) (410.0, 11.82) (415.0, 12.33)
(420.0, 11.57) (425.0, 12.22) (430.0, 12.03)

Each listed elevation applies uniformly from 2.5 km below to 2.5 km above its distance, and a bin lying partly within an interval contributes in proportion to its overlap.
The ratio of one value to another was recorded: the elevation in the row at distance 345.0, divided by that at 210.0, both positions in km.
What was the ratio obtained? 0.96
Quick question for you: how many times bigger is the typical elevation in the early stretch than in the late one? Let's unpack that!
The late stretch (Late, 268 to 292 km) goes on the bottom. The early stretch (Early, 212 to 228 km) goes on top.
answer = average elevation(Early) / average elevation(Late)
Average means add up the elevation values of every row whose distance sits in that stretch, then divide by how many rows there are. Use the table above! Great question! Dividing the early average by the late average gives 1.05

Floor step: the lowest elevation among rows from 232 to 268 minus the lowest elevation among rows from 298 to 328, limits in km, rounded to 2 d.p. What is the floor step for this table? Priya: 0.08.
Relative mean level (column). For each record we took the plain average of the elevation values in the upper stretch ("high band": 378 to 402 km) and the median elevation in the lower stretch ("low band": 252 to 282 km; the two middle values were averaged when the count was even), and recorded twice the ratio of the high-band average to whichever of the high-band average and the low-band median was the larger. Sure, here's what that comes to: 2.00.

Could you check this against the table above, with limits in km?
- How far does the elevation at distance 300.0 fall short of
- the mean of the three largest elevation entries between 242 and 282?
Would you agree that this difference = 0.23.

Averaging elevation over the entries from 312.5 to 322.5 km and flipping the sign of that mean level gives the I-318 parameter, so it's -11.5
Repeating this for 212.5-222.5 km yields -12.3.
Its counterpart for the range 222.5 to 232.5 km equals -12.2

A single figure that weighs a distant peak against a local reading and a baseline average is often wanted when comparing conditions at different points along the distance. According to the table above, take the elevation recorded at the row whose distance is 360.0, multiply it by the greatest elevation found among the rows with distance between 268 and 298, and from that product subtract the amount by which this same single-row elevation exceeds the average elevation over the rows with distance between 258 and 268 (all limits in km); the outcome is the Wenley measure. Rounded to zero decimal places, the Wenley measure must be 144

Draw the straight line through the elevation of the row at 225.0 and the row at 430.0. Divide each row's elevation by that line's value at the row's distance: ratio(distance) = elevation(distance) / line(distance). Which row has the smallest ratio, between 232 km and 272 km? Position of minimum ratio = 235.0 km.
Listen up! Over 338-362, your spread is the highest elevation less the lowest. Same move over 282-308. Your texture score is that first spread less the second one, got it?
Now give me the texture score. 0.46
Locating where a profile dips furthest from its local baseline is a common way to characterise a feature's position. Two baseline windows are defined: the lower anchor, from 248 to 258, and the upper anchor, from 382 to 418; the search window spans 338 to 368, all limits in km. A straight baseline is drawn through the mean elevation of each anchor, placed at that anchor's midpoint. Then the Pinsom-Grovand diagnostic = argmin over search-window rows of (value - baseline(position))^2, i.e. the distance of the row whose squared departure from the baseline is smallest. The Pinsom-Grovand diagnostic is 365.0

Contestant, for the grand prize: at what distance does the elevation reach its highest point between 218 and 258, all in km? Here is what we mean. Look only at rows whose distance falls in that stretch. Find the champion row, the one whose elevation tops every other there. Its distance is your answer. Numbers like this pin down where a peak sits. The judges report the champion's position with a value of 225.0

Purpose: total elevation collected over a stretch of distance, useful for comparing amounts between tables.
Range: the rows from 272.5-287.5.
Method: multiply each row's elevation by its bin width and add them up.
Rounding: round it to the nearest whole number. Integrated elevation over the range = 178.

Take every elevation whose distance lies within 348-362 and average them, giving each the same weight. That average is 11.9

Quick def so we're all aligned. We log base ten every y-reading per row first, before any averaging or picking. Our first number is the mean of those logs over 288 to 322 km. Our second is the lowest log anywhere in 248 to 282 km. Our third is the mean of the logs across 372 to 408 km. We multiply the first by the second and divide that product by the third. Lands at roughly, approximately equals 1.06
